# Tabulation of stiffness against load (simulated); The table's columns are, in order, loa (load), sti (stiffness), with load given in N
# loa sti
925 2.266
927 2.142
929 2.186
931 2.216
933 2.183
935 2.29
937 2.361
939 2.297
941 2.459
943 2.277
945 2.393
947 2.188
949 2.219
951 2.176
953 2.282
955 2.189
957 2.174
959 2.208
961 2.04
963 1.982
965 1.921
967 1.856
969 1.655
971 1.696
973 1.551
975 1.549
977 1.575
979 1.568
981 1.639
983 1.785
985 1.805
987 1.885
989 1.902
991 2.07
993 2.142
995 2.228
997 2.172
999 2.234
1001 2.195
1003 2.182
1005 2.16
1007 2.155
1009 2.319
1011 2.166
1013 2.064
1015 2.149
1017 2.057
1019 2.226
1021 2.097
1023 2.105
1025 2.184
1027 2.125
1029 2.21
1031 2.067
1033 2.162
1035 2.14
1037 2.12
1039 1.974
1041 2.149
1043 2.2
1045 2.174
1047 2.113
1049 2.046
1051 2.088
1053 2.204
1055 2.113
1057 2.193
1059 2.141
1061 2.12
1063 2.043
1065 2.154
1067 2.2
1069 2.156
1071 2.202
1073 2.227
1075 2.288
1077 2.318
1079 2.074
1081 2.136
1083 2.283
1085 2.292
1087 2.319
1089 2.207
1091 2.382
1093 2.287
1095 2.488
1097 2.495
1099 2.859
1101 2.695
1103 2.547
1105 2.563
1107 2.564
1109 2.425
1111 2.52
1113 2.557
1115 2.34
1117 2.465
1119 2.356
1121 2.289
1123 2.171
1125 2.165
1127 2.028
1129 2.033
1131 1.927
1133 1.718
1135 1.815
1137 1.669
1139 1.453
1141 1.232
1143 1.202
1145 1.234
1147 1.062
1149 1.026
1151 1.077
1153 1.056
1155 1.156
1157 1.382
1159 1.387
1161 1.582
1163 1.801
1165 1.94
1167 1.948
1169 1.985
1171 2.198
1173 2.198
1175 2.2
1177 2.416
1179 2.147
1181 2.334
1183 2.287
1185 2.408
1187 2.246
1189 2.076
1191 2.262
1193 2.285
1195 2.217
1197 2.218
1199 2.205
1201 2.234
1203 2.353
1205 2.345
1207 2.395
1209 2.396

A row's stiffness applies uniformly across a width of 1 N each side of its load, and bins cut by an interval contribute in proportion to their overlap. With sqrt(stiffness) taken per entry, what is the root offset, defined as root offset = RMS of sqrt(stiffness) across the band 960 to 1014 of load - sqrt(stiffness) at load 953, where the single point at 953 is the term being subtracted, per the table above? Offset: -0.12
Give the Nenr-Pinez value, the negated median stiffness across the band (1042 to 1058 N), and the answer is -2.14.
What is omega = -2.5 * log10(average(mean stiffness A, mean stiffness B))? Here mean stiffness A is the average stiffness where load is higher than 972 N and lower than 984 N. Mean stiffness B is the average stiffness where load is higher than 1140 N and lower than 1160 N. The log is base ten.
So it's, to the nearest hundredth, -0.36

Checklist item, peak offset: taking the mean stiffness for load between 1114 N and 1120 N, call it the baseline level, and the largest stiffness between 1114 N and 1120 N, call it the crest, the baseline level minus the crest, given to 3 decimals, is -0.078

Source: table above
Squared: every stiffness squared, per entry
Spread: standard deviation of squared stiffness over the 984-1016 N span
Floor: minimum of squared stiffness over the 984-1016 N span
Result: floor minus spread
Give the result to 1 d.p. 2.7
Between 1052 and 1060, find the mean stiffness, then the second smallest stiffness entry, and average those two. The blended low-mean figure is 2.15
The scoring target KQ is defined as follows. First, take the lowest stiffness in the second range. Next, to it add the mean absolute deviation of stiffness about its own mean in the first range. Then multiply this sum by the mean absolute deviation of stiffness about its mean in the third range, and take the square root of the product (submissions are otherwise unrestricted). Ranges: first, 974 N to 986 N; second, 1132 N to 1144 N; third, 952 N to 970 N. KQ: 0.46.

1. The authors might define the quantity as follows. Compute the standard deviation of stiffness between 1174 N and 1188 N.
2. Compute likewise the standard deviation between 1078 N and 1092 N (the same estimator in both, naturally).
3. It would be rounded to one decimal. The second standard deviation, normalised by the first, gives 1.1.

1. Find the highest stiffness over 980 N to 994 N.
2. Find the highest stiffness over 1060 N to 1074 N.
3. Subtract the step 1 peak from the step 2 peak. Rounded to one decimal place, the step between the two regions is 0.1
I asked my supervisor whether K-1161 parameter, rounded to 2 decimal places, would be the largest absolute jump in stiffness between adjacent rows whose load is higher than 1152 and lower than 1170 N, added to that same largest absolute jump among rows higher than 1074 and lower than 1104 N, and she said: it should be 0.59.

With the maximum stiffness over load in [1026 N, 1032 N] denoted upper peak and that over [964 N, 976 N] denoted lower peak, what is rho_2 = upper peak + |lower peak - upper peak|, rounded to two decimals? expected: 2.50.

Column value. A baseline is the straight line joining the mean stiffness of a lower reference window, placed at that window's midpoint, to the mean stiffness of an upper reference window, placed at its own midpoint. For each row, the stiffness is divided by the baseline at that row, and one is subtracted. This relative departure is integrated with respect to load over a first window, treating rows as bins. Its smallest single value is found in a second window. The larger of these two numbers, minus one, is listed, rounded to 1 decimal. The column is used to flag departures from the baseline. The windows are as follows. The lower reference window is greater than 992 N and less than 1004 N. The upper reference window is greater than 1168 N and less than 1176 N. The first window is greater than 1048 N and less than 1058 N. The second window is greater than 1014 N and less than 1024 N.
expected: -1.1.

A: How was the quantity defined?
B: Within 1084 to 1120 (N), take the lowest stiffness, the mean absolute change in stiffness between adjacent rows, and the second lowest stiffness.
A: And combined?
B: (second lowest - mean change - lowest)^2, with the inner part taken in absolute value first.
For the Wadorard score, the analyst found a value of 0.0016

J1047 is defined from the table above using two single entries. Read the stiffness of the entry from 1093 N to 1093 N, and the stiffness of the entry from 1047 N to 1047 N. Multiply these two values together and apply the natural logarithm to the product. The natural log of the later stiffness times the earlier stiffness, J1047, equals 1.58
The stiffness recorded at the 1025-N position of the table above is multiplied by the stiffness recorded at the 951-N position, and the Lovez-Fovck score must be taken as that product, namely 4.75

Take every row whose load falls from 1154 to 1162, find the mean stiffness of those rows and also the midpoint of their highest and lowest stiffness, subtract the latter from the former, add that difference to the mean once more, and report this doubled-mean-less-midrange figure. 1.38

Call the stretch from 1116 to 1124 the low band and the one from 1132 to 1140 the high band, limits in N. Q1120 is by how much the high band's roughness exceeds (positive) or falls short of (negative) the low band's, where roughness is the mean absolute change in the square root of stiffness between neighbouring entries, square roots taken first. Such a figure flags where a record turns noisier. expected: 0.027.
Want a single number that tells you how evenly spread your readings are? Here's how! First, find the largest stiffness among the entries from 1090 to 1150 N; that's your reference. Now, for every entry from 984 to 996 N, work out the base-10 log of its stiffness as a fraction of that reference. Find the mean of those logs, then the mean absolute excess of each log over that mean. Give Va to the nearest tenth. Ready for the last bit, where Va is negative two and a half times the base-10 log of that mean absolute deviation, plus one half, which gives 4.3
